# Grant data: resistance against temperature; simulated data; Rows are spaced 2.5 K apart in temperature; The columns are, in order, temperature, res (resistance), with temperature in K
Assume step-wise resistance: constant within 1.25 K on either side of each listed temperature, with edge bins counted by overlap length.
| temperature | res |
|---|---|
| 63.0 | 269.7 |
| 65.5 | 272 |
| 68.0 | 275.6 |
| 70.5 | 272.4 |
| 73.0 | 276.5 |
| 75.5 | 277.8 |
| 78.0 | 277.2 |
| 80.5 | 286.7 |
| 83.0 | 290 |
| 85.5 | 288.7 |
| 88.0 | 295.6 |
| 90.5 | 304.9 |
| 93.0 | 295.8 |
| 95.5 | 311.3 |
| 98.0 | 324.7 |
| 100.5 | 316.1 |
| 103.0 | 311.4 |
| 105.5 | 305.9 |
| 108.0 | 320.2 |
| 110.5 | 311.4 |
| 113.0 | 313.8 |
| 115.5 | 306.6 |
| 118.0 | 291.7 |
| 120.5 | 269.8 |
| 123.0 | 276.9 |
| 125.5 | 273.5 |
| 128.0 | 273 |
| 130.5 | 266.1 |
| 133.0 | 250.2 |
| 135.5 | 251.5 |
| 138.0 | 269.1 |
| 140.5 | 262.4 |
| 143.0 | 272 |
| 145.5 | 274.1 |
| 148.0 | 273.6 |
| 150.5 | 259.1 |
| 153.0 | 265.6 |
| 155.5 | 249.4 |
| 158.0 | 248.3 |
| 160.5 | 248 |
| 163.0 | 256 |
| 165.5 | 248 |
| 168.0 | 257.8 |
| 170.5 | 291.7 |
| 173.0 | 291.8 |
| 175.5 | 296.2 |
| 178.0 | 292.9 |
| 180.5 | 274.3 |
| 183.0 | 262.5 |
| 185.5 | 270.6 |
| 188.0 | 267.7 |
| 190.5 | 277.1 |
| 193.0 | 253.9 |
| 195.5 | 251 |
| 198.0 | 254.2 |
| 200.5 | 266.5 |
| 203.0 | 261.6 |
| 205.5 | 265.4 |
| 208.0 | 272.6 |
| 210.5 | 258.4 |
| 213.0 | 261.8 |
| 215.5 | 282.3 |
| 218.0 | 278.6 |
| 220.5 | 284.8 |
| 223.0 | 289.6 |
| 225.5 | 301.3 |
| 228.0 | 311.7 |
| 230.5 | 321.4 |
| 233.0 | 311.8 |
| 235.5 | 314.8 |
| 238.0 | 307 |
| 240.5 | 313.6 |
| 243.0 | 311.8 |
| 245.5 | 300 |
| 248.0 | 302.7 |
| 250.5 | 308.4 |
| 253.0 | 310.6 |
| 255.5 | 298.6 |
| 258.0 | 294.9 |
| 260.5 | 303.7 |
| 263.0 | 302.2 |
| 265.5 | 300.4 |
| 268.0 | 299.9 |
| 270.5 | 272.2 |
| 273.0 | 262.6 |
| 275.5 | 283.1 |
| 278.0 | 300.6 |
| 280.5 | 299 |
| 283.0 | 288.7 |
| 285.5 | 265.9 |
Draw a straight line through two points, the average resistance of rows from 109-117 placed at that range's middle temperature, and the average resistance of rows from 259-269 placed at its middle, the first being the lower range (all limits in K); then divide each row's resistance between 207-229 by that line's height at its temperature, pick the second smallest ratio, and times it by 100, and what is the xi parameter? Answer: 86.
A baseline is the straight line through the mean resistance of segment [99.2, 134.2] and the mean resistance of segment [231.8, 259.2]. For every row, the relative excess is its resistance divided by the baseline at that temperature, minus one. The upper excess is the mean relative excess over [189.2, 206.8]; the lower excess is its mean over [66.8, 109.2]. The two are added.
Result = -0.11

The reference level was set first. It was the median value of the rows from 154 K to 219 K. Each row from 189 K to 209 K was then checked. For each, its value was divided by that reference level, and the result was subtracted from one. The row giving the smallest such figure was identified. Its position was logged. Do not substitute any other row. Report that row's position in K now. 190.5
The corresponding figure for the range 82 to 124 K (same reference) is 98.0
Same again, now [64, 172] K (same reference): 98.0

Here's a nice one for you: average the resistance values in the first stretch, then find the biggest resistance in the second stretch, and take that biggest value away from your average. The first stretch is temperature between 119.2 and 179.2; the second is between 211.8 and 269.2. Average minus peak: -54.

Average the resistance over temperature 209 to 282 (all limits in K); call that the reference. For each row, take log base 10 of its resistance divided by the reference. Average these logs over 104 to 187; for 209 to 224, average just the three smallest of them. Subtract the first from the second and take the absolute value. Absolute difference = 0.013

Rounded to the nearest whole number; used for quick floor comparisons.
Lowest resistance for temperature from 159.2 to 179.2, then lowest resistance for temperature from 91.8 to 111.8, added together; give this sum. 544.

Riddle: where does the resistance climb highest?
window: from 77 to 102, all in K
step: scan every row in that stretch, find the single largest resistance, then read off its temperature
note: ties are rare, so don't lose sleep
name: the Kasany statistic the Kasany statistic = 98.0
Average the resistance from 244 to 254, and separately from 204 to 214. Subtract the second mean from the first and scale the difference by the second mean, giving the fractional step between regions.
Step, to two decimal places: 0.15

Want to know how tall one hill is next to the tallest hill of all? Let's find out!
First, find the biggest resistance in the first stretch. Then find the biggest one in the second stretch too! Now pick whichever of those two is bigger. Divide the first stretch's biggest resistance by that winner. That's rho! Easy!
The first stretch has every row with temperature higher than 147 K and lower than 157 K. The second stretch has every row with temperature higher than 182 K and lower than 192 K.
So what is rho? 0.99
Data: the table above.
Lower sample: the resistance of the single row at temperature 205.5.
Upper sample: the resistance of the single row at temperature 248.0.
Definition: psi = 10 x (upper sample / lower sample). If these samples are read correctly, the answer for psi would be 11.4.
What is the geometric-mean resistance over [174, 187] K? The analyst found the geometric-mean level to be 279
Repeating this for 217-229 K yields 293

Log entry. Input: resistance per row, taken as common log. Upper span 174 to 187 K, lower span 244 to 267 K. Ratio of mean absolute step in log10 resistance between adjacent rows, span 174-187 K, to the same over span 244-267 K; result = 2.4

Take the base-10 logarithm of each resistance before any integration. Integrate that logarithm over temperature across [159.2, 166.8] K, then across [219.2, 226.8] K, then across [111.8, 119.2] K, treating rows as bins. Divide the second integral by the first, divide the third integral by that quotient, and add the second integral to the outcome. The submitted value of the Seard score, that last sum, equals 36.6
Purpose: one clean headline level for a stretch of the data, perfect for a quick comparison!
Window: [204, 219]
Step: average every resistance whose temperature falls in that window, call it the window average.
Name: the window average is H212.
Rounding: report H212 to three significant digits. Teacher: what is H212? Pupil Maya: 270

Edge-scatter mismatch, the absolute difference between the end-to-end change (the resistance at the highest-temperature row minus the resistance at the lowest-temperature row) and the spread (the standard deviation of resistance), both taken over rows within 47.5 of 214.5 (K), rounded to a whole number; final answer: 25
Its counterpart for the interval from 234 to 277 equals 46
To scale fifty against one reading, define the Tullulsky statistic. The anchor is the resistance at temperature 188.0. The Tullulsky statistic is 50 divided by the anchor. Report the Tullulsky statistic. 0.187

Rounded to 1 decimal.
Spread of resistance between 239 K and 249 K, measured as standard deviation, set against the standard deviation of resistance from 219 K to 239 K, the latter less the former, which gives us 6.0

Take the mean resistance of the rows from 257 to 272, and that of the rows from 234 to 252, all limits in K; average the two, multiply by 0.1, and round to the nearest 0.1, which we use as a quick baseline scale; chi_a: 30.2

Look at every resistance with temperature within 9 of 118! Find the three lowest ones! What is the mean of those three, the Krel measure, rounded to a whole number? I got 273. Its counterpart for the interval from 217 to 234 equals 284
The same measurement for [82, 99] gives 291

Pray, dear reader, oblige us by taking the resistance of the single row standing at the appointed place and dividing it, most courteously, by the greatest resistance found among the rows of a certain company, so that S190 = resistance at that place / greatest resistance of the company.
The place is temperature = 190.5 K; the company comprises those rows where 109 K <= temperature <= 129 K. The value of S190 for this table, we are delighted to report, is 0.88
